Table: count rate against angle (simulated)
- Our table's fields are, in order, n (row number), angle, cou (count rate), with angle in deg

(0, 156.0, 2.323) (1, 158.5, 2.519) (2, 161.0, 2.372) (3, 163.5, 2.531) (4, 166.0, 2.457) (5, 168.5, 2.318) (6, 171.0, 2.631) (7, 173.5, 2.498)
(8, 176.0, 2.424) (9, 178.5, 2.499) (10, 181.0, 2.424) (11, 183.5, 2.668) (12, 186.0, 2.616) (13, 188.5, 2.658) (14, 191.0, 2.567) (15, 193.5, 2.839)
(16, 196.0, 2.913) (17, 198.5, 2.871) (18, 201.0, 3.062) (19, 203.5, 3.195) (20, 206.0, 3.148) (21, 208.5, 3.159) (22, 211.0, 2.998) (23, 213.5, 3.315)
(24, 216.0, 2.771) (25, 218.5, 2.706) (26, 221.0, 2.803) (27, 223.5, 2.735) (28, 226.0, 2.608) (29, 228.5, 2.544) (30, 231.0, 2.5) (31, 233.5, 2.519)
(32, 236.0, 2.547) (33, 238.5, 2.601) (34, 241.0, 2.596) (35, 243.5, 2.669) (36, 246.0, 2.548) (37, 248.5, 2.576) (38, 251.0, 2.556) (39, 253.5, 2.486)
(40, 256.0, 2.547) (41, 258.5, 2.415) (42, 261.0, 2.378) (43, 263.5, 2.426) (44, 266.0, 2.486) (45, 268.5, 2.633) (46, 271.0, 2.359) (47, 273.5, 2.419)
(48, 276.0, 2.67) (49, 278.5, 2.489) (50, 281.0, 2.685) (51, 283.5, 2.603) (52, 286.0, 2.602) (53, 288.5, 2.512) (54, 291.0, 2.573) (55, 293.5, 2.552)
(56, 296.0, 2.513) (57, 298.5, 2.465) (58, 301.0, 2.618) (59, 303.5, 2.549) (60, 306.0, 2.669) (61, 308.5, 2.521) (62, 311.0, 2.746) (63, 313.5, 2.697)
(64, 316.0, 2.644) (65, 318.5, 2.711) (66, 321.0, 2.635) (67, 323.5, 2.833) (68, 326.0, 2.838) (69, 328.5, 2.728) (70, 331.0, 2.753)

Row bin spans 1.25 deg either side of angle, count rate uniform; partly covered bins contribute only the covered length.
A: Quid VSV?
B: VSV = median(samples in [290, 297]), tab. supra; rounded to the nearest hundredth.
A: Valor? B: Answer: 2.55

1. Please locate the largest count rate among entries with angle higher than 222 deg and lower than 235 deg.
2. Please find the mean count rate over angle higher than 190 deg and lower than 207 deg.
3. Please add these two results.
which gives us 5.68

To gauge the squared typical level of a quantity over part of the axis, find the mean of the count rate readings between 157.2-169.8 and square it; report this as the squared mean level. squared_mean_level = 6.0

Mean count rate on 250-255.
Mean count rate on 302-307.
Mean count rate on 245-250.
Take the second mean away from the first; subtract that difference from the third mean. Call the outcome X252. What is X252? 2.65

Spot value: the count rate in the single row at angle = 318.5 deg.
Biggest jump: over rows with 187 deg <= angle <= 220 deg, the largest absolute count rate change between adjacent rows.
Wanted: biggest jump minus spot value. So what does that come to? -2.17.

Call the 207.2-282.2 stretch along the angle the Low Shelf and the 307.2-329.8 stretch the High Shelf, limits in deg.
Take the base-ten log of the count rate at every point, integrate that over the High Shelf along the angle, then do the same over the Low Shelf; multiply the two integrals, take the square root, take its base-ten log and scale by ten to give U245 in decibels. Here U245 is 12.4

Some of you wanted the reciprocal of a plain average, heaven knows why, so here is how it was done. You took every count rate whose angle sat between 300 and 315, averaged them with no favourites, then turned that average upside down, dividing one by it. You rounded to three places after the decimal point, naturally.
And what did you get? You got 0.380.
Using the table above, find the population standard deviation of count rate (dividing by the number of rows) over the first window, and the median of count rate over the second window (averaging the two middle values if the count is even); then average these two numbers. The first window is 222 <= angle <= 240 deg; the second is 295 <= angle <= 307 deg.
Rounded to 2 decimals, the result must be 1.31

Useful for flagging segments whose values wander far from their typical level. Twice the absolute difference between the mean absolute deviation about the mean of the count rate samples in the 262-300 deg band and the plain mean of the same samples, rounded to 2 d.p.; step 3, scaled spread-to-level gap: 4.91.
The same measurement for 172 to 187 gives 4.88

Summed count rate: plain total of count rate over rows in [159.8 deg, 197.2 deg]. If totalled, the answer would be 38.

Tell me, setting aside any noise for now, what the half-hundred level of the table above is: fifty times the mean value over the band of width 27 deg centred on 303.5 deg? 130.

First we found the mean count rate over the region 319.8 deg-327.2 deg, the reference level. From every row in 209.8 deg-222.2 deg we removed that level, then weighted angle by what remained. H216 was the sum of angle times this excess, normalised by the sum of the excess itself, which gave 212.7 deg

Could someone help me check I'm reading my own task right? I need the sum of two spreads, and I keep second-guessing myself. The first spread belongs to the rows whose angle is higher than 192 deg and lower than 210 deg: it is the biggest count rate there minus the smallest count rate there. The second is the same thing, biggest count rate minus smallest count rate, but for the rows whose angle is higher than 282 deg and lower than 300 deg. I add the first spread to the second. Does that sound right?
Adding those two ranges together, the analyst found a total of 0.49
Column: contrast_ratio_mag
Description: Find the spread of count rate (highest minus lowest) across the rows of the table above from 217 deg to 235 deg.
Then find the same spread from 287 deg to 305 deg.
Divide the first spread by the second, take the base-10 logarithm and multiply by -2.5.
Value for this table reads -0.74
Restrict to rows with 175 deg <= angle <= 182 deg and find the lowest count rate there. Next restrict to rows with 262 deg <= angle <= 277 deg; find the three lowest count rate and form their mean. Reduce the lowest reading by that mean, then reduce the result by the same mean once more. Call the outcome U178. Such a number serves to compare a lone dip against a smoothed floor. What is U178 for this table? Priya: -2.38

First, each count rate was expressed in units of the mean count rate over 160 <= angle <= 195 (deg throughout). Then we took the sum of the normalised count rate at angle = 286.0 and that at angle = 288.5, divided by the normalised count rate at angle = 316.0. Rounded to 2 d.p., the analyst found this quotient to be 1.93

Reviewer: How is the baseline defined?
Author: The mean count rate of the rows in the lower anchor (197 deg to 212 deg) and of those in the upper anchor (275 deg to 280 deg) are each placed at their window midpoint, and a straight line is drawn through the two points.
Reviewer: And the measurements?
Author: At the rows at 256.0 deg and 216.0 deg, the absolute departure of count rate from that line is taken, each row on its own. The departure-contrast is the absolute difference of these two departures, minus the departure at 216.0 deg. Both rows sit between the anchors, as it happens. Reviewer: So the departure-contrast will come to -0.18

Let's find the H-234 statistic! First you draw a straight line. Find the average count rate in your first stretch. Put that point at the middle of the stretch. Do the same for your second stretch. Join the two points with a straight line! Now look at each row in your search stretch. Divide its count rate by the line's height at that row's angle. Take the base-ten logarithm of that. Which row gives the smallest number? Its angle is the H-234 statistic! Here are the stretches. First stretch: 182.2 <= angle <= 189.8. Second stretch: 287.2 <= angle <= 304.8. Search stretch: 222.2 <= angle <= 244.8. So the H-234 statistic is 231.0 deg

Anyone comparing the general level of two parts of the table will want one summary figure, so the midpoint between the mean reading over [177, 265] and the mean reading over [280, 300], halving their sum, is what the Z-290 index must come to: 2.63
